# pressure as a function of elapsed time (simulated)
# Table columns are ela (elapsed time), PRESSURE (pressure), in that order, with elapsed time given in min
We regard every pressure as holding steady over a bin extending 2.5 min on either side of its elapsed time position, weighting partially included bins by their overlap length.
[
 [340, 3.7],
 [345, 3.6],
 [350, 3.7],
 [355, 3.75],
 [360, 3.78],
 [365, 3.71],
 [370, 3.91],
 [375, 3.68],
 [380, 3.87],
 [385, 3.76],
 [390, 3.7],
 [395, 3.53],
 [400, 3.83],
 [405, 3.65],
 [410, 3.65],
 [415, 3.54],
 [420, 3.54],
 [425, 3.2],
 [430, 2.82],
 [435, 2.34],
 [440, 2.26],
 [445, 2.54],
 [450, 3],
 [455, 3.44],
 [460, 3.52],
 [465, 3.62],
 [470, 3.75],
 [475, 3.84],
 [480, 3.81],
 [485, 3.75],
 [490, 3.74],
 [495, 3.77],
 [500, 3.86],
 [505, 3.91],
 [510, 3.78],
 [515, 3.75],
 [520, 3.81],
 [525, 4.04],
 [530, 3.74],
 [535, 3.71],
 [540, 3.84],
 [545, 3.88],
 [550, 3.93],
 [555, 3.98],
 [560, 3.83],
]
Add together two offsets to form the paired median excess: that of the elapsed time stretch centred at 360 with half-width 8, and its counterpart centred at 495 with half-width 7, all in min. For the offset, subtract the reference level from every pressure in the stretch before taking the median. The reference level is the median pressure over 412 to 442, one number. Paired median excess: 1.50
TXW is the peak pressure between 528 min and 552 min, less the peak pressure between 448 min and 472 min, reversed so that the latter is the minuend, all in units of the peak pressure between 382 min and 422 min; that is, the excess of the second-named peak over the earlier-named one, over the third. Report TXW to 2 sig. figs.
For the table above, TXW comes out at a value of -0.047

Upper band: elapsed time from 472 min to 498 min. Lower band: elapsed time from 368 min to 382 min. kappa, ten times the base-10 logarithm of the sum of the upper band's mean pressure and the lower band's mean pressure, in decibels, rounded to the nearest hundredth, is 8.81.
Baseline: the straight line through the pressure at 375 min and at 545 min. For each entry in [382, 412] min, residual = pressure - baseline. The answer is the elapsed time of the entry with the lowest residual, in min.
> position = 395 min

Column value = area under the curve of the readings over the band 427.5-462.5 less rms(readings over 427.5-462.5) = 97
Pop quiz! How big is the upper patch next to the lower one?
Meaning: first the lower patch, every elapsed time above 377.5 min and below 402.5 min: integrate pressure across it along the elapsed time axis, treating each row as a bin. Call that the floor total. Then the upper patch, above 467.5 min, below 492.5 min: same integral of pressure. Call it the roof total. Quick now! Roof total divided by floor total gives 1.011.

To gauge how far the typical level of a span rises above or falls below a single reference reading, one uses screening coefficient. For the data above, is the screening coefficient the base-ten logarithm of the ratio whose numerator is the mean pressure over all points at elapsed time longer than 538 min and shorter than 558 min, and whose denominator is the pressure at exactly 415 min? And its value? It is 0.04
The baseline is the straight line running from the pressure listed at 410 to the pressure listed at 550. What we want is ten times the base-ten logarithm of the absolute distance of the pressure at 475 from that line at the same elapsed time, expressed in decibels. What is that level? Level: -12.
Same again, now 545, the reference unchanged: -14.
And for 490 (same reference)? -12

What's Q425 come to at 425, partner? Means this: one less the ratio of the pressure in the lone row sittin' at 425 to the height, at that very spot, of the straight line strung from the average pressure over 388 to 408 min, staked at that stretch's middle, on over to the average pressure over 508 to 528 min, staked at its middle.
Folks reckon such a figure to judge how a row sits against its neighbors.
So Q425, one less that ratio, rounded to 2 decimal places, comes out 0.14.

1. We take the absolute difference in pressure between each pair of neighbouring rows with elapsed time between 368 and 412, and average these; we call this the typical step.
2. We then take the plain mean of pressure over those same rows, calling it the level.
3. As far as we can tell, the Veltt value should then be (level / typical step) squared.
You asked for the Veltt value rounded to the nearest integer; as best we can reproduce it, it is 579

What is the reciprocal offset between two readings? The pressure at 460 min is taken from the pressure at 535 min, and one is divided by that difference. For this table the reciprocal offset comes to 5.3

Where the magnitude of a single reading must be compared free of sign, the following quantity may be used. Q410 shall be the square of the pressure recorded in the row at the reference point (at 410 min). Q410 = 13.3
